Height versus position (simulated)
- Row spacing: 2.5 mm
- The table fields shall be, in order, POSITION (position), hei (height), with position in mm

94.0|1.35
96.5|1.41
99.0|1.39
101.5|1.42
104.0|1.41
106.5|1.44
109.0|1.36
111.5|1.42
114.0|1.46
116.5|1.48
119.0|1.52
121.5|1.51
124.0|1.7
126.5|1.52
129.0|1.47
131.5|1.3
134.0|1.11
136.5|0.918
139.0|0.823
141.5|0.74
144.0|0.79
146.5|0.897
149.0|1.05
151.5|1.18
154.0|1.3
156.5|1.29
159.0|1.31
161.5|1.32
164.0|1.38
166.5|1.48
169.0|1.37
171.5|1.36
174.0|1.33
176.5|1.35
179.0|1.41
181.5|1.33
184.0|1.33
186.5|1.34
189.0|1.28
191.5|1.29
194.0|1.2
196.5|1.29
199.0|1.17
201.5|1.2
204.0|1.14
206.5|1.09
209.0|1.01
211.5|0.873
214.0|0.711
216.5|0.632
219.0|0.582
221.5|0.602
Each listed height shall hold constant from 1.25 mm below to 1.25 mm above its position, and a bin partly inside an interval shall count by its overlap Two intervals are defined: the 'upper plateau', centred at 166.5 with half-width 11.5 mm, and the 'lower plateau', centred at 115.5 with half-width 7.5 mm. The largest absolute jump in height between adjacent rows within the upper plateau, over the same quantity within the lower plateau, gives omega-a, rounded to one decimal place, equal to 1.8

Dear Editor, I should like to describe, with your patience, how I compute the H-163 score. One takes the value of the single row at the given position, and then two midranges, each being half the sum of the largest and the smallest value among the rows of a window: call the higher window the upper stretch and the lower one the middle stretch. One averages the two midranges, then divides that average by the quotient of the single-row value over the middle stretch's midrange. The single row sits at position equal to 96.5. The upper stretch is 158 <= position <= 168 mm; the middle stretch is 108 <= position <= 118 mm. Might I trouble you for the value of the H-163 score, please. 1.4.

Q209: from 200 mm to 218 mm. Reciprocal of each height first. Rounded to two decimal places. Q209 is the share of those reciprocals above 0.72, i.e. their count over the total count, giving 1.00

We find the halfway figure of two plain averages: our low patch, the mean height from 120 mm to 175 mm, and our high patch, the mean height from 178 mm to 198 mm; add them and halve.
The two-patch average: 1.27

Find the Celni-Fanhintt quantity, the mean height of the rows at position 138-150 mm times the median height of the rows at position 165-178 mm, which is 1.17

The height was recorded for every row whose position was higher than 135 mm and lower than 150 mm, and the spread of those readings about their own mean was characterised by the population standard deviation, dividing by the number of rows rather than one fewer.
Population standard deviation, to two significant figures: 0.10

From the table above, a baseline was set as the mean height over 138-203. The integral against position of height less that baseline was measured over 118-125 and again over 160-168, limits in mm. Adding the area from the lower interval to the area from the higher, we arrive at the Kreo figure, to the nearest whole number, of 4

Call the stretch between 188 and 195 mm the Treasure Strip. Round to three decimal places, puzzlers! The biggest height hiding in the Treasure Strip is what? 1.290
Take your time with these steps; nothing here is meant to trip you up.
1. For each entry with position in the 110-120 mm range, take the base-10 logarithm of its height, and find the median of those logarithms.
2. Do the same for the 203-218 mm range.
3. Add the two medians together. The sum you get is 0.14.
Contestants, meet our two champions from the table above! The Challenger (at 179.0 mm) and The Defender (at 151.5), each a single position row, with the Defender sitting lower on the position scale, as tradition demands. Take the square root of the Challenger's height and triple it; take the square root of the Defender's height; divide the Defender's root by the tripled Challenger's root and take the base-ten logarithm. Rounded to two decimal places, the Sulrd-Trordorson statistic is -0.52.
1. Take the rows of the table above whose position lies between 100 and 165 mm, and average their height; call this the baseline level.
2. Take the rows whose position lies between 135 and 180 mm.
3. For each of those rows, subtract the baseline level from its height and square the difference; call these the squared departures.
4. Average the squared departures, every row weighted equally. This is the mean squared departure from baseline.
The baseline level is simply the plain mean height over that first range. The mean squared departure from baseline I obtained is 0.064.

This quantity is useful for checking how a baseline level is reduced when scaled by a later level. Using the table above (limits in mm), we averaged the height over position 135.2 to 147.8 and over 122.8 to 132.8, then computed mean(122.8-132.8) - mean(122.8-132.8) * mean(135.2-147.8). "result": 0.25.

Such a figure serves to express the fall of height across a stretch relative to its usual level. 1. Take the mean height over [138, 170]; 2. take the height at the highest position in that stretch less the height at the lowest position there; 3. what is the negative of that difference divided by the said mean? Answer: -0.48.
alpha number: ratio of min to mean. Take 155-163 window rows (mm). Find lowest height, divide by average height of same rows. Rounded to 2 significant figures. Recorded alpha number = 0.99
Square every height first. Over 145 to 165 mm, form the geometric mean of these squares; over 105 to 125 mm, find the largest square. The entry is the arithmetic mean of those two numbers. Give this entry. 2.2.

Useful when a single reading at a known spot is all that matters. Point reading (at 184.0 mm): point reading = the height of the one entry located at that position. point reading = 1.33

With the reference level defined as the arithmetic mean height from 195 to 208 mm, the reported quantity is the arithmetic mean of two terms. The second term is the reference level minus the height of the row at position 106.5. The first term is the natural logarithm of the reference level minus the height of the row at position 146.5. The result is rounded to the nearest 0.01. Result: -0.77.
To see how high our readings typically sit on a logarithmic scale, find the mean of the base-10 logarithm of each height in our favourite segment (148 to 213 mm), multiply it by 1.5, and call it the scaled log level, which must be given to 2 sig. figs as 0.14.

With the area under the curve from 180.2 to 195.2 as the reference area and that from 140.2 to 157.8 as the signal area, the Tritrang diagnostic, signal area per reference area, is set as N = 0.9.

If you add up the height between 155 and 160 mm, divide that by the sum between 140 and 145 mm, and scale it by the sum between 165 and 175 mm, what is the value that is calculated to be 9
